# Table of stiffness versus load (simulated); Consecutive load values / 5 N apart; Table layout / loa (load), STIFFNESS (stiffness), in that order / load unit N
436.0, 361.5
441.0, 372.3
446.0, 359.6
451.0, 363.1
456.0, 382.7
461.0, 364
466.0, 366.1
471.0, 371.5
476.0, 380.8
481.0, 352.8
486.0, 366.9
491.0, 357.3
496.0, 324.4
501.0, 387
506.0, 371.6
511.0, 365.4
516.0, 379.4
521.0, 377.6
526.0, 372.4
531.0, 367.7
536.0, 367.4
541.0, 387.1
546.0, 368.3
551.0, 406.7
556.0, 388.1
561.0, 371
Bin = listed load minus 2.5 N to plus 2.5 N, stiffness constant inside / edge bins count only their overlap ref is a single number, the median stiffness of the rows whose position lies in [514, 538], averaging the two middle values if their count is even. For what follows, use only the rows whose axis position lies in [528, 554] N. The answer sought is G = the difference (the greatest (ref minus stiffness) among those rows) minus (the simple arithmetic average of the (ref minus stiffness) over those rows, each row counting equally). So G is 12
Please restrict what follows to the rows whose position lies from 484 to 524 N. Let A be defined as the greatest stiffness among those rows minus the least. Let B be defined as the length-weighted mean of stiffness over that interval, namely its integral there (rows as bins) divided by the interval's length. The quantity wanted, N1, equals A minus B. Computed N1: -304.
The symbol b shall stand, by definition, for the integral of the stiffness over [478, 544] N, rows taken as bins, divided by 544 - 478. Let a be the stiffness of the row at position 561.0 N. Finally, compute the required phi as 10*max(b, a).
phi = 3710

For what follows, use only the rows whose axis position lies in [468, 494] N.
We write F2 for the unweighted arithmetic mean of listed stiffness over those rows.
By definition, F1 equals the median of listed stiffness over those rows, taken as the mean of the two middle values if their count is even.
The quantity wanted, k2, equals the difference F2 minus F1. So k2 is -1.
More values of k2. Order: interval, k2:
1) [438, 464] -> 4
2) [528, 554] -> 11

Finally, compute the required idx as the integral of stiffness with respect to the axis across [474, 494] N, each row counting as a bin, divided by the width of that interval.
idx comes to 363.0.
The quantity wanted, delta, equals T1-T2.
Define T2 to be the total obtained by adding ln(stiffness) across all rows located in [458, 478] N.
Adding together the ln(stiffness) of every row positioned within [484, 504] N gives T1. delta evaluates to -0.136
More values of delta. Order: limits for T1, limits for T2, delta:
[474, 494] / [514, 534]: -0.108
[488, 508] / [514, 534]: -0.163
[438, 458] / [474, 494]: 0.055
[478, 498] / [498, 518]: -0.284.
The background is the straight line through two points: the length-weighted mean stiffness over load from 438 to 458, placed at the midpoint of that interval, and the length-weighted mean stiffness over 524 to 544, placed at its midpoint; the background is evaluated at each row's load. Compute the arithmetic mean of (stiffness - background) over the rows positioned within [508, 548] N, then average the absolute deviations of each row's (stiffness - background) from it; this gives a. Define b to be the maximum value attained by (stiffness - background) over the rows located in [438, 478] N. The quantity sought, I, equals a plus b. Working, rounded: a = 6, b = 13.4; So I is 19.6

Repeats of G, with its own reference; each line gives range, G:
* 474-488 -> 14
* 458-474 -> 3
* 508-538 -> 6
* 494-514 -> 38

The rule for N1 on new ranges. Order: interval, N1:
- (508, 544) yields -352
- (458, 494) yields -337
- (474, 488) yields -338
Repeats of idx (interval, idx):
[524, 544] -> 373.5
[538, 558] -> 387.0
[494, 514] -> 363.5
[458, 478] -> 370.6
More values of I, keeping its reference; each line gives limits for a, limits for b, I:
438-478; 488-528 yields 21.9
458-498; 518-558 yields 44.4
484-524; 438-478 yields 26.1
